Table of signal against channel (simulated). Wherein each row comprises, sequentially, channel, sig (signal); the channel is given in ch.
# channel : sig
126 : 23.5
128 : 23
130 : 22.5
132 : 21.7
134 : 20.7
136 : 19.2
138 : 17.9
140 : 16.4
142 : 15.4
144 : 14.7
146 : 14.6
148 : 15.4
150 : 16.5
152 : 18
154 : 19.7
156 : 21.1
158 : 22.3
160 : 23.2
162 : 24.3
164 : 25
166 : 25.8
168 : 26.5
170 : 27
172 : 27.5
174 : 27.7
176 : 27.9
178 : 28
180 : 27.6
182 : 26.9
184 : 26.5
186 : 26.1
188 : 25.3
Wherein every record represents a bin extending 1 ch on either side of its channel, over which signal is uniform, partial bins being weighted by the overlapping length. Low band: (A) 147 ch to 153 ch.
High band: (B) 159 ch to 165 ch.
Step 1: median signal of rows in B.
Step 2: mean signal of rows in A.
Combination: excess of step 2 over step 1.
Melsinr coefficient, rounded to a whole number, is -8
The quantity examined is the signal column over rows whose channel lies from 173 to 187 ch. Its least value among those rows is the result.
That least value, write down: 26.1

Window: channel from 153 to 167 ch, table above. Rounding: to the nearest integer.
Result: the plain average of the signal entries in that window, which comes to 23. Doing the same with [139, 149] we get 15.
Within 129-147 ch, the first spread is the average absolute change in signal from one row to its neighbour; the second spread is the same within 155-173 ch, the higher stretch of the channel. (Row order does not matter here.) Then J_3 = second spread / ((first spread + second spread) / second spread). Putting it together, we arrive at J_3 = 0.4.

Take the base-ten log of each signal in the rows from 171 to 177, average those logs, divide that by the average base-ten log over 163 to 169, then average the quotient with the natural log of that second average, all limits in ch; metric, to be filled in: 0.683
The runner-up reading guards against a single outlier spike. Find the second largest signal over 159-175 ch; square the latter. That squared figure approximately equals 756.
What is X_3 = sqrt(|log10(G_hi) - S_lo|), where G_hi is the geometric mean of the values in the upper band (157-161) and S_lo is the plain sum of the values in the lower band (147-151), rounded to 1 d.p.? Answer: 5.5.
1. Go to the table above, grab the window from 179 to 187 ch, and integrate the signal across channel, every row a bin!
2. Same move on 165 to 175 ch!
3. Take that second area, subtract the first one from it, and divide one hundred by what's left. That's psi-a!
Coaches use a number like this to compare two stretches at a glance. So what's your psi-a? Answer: 1.8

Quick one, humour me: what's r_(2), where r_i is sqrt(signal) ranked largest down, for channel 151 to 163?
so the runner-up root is 4.8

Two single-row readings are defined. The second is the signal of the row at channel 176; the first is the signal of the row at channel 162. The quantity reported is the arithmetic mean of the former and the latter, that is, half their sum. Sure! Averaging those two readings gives 26.1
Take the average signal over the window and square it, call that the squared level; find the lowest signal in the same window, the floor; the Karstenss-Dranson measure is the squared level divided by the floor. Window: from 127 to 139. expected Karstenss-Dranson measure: 24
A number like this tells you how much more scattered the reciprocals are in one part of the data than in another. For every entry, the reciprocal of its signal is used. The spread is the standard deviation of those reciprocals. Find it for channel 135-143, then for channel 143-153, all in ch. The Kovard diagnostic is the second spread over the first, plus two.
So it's 3.0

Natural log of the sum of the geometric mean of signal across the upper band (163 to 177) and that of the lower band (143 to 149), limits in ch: 3.73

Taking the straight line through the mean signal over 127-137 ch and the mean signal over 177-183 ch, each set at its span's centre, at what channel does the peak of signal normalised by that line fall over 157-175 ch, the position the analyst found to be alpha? 172 ch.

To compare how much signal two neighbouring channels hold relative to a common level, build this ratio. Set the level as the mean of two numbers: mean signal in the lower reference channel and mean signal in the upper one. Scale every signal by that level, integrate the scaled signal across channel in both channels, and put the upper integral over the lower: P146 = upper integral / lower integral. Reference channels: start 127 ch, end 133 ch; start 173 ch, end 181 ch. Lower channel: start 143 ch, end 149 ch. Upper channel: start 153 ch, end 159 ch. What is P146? 1.41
